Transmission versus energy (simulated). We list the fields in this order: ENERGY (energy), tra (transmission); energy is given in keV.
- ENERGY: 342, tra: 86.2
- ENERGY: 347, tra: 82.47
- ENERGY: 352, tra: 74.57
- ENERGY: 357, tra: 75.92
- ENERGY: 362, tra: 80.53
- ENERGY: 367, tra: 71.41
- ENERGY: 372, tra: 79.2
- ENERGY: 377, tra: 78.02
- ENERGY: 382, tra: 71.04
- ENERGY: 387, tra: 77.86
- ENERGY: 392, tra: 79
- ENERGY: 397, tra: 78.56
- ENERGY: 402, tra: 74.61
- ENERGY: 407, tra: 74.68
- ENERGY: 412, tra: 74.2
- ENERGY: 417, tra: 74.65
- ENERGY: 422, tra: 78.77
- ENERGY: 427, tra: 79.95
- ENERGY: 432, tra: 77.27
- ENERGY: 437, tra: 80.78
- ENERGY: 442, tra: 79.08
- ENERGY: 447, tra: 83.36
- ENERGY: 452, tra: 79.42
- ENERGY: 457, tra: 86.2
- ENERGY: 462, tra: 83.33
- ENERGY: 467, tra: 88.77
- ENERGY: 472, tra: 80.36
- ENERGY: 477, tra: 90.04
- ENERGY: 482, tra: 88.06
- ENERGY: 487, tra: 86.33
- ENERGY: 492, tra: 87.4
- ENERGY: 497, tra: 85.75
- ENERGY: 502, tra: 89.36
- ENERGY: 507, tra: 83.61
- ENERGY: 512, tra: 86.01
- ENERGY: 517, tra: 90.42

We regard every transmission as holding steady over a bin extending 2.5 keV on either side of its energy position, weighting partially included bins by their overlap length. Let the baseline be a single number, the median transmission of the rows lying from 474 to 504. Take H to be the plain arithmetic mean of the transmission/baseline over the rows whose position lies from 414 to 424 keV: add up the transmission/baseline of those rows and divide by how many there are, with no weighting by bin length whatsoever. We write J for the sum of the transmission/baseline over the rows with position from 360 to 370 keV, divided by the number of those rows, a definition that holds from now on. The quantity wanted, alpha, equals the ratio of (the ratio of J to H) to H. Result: 1.13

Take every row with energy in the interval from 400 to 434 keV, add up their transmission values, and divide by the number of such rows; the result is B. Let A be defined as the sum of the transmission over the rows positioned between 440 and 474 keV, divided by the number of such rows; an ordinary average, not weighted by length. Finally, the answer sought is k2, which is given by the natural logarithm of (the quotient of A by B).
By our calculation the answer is 0.083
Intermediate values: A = 83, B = 76.3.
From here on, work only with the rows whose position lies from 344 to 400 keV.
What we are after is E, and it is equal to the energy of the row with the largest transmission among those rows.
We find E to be 347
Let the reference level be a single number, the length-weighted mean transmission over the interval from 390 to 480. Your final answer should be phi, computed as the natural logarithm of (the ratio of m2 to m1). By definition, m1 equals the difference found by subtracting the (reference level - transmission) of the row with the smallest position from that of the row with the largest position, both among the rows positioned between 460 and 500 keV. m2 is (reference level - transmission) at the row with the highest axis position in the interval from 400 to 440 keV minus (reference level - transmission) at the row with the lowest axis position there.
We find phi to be 0.9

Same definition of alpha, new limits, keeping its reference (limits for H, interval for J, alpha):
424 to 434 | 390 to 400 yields 1.12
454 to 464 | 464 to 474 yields 1.03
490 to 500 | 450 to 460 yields 0.97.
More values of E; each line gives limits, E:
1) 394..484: 477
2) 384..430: 427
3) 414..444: 437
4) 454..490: 477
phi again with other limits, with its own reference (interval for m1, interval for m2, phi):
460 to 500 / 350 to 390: 0.3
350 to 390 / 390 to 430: -1.2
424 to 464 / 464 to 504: -1.7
